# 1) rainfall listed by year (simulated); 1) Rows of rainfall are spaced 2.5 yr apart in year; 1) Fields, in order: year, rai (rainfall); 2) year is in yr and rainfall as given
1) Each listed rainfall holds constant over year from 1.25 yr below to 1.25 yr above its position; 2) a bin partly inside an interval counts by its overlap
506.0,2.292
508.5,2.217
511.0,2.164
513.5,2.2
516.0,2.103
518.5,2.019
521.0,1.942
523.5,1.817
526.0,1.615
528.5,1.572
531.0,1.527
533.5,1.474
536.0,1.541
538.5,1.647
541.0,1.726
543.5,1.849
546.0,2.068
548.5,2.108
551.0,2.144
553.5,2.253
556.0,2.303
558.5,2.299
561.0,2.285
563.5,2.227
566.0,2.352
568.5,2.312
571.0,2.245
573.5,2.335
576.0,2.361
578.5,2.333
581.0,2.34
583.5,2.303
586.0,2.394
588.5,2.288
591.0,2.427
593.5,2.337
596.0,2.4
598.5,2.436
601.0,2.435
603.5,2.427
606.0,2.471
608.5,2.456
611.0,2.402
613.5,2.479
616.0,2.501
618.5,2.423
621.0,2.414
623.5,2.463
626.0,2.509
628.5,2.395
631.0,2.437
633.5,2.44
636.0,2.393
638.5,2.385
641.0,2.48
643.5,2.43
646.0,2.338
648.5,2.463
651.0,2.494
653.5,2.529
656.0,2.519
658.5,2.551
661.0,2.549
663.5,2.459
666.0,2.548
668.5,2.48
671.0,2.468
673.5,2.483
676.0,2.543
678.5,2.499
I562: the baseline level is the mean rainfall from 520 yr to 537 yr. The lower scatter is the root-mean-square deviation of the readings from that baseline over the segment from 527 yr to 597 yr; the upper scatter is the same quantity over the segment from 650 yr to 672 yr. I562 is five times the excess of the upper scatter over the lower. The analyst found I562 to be 1.5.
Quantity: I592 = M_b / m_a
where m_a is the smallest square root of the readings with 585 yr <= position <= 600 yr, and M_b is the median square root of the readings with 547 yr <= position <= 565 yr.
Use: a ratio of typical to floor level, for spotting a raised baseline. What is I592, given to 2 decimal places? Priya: 0.99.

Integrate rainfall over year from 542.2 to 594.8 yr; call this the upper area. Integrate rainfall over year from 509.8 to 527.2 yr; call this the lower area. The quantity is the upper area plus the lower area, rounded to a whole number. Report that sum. 154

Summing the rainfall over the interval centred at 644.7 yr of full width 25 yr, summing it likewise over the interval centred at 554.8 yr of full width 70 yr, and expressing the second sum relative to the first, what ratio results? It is 2.4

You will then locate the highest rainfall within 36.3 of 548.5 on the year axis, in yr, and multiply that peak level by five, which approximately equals 11.8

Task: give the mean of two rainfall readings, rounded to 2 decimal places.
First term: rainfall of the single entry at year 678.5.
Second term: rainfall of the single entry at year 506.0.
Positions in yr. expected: 2.40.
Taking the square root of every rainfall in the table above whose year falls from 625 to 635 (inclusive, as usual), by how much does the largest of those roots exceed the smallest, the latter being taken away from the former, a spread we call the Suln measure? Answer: 0.036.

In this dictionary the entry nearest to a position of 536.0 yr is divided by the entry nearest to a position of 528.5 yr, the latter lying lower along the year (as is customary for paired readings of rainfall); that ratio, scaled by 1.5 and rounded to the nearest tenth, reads 1.5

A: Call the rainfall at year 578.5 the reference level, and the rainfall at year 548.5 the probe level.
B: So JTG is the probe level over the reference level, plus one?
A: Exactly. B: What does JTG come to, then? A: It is 1.90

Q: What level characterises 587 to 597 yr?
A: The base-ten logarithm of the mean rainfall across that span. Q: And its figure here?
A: 0.373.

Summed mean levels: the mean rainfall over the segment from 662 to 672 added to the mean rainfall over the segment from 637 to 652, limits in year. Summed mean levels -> 4.9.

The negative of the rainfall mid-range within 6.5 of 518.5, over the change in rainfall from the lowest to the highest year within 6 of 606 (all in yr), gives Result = 61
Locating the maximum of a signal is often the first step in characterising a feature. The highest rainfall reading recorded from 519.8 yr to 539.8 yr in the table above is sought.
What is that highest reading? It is 1.942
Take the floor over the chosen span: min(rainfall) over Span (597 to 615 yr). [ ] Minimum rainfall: 2.402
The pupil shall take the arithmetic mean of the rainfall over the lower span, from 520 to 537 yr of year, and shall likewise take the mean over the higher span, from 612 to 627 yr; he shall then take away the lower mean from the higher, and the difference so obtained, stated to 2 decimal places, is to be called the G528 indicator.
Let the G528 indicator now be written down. 0.82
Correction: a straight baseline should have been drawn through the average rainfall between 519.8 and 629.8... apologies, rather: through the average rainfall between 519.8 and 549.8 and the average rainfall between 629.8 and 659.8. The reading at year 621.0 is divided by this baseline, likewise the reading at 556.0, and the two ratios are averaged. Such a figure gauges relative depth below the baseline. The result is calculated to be 1.14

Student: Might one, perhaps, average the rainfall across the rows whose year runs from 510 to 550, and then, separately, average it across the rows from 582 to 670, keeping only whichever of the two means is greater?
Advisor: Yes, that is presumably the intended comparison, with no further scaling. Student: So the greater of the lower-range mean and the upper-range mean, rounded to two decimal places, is 2.44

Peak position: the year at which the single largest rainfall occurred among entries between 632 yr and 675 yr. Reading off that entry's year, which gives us 658.5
